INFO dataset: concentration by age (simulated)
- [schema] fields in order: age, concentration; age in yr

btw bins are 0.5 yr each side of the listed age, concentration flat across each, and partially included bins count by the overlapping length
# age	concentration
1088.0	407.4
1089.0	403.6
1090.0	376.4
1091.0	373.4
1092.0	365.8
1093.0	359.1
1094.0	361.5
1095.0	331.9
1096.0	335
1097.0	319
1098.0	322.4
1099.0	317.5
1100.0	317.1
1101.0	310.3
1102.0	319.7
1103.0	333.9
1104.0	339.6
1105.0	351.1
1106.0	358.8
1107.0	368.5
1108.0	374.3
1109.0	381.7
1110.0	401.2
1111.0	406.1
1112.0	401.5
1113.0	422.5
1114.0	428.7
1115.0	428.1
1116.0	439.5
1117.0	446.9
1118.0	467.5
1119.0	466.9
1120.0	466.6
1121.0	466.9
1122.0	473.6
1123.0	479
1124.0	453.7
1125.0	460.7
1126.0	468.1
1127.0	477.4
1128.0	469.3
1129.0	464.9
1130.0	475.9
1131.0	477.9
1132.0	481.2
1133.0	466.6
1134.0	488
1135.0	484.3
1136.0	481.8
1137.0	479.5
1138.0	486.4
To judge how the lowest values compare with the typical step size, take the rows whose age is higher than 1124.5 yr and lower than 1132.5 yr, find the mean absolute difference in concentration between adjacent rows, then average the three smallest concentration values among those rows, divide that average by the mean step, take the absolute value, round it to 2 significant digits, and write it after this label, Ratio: 71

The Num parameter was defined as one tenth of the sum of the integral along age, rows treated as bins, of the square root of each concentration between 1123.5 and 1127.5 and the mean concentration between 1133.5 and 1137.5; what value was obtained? 57.0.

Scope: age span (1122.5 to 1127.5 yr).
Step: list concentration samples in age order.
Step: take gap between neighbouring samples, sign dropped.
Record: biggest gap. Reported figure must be 25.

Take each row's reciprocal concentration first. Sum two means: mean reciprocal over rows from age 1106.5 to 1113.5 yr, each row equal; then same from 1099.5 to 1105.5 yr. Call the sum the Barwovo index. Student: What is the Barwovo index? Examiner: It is 0.0056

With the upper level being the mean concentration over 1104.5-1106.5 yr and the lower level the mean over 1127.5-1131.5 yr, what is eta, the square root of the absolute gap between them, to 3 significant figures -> 10.8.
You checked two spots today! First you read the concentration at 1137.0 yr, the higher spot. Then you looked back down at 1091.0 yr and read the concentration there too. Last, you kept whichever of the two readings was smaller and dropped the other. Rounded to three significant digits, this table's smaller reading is 373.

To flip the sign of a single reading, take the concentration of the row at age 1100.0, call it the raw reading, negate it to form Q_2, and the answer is -317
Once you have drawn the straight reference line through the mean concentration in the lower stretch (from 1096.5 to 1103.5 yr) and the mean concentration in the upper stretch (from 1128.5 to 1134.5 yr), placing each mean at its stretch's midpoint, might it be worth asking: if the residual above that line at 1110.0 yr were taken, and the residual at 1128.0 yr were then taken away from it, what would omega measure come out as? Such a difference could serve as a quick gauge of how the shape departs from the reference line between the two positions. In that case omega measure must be 21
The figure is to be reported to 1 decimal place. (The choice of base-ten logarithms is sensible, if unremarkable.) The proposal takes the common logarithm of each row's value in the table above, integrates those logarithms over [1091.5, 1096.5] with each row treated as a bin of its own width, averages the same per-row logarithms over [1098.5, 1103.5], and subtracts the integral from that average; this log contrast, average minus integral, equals -10.2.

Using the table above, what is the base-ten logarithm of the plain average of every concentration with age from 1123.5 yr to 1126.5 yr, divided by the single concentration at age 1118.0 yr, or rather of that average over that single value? -0.006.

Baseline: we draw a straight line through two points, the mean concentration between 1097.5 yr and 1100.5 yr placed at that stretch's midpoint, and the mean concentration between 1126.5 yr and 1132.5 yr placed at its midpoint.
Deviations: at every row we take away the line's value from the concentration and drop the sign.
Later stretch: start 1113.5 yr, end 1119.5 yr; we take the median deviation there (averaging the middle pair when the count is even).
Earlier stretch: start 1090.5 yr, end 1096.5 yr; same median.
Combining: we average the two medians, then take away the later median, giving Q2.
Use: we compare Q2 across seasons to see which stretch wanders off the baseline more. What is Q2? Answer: 17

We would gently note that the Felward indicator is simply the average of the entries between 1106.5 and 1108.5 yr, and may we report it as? 371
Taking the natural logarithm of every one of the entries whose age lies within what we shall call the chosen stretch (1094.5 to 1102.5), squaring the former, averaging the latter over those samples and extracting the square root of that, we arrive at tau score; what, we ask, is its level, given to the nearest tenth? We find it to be 5.8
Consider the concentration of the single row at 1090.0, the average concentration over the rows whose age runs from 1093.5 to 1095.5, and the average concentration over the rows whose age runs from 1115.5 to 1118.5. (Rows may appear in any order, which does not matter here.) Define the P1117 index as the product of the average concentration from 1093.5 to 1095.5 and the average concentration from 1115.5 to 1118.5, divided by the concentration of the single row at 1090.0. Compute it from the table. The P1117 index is 416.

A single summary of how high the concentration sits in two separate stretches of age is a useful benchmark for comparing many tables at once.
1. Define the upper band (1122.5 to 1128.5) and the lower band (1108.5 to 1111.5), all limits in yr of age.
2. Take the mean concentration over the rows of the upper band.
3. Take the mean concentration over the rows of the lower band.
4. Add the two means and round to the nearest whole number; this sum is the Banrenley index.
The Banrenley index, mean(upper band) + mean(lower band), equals 864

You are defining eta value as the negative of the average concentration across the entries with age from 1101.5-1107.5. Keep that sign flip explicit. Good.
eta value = -345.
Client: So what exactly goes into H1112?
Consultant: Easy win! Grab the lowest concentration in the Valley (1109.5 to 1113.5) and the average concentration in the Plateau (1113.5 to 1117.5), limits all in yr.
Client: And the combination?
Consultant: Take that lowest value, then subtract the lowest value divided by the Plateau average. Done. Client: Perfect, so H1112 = 400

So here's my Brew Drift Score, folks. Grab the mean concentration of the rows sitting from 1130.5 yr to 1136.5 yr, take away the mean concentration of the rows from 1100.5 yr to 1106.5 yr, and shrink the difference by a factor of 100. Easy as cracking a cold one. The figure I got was 1.44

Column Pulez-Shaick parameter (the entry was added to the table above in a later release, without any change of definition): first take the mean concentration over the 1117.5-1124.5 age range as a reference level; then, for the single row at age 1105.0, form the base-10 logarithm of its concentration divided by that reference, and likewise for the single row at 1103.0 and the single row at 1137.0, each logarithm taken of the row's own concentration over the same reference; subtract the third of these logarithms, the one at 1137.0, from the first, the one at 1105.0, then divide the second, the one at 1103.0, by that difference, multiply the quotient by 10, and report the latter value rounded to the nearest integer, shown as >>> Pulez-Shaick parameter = 11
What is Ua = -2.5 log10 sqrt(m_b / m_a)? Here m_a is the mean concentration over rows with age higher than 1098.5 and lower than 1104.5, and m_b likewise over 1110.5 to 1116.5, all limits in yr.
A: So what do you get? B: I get -0.14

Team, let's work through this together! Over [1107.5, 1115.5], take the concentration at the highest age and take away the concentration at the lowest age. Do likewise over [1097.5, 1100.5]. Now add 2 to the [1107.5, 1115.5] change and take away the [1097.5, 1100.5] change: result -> 61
